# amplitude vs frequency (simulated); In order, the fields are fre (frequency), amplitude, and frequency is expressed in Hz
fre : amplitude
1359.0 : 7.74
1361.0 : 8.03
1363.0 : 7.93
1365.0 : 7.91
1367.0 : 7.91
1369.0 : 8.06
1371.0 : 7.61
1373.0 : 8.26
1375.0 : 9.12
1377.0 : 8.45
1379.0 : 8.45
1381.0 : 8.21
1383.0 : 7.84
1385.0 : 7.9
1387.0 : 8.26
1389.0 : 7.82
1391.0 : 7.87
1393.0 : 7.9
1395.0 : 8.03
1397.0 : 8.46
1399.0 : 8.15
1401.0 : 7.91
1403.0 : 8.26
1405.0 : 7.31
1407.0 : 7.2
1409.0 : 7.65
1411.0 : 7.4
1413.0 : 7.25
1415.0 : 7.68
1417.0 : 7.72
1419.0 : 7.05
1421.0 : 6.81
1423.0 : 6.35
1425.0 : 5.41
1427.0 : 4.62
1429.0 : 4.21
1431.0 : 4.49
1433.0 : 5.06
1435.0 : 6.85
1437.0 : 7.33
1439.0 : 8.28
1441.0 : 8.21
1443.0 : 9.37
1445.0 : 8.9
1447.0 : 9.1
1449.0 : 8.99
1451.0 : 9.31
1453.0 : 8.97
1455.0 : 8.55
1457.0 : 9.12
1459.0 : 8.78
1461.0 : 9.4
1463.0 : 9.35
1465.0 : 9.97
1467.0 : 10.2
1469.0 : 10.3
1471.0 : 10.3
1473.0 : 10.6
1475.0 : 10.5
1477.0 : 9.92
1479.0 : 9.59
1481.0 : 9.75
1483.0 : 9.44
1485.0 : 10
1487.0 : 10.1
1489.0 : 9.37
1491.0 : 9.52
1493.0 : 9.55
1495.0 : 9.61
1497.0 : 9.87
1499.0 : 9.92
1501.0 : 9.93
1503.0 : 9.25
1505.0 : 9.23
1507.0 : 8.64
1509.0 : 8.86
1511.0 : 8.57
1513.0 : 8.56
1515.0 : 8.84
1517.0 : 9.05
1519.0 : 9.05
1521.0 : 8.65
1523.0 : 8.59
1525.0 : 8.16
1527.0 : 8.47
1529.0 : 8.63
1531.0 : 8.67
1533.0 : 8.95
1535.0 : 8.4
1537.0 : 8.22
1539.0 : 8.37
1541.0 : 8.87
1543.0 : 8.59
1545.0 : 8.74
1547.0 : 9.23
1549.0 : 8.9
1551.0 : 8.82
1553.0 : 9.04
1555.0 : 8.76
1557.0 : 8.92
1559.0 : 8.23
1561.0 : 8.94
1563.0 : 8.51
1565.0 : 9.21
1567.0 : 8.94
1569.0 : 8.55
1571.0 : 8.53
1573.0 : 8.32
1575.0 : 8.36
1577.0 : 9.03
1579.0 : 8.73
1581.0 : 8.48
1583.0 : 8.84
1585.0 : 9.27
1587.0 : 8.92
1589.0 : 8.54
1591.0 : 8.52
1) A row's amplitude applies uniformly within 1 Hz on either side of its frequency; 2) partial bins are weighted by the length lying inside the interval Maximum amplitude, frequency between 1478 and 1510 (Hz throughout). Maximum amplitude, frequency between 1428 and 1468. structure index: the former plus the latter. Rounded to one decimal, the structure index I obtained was 20.3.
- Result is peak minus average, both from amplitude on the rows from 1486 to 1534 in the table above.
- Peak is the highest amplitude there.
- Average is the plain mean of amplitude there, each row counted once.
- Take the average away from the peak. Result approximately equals 1.0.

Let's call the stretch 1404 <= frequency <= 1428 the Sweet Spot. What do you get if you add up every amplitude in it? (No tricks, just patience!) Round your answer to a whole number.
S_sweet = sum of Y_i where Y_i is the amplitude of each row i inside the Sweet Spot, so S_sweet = 82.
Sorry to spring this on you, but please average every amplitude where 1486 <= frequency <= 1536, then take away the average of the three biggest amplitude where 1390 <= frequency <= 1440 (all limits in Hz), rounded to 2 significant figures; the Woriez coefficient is 0.72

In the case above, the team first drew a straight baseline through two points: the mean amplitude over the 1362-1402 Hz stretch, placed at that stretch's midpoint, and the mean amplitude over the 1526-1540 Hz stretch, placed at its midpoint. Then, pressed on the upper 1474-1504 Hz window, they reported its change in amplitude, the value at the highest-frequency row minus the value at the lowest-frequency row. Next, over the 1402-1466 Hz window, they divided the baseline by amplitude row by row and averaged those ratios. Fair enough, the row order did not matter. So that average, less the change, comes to 2.4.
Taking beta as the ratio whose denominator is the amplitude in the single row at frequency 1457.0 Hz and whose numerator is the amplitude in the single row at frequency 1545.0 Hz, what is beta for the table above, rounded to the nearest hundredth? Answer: 0.96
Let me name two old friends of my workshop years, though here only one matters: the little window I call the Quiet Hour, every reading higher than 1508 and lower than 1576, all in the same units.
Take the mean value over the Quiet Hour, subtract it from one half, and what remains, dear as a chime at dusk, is -8.2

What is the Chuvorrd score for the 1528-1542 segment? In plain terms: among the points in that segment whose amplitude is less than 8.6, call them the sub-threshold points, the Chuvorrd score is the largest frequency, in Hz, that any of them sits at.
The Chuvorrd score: 1539.0 Hz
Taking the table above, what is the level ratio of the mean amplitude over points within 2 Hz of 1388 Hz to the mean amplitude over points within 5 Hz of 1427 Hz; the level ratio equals 1.60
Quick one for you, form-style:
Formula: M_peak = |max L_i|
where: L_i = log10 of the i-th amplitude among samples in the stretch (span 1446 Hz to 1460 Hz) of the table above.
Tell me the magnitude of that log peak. 0.97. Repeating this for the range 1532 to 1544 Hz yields 0.95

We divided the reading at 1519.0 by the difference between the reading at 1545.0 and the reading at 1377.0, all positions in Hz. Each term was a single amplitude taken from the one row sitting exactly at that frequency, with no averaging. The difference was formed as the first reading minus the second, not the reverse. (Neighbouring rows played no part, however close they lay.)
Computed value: 31.2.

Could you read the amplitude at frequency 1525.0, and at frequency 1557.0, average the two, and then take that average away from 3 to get -5.54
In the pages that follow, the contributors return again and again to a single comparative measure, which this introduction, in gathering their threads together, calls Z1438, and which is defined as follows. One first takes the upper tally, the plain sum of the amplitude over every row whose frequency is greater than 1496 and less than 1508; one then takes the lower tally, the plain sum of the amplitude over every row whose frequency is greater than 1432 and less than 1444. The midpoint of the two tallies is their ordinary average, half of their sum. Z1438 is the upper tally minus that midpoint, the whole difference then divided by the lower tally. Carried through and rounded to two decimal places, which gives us 0.13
